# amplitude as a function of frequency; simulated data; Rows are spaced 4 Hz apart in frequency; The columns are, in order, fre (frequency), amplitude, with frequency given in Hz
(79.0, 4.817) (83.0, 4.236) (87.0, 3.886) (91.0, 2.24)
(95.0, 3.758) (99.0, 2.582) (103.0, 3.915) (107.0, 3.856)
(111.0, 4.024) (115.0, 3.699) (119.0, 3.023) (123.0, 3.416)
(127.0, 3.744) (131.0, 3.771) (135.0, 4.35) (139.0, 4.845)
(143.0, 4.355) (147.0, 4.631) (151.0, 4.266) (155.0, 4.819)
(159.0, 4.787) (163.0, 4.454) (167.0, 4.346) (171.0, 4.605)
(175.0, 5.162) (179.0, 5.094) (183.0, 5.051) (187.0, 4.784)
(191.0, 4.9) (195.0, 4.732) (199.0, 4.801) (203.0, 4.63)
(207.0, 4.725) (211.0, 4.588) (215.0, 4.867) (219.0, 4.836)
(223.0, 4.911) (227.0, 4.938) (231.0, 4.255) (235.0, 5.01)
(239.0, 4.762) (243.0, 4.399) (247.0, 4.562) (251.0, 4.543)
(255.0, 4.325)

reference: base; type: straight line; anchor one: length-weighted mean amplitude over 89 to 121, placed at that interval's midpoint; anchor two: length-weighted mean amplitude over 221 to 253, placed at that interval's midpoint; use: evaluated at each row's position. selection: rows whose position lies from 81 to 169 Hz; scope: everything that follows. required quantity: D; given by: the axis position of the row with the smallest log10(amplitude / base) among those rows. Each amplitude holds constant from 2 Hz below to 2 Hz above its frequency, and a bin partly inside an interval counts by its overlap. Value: 91.0 Hz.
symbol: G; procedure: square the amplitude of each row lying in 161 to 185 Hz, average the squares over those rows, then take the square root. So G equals 4.8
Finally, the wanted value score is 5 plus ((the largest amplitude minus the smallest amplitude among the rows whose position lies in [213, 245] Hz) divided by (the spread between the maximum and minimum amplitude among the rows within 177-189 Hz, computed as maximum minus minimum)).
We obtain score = 7.4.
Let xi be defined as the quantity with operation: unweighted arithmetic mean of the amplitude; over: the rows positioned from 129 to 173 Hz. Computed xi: 4.5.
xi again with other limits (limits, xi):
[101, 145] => 3.9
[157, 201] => 4.8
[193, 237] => 4.8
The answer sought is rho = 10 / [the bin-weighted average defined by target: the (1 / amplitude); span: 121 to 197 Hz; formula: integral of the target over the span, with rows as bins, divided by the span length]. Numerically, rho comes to 44.8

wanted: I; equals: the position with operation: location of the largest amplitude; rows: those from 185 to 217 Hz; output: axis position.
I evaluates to 191.0 Hz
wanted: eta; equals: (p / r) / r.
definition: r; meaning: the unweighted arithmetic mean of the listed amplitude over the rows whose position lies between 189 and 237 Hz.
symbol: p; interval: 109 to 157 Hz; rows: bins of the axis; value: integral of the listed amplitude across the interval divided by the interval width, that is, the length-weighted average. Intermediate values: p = 4.08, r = 4.8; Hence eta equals 0.18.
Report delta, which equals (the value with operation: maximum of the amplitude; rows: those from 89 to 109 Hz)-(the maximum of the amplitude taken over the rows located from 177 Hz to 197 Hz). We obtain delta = -1.18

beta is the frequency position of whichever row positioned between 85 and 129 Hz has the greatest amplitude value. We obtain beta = 111.0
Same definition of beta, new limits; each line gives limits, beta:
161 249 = 175.0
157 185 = 175.0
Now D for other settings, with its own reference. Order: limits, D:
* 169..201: 195.0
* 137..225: 211.0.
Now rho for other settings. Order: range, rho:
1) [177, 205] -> 48.5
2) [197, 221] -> 47.4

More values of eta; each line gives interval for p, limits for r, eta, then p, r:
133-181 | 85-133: 0.38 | 4.64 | 3.5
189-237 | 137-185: 0.22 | 4.77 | 4.7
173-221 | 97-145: 0.34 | 4.85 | 3.8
